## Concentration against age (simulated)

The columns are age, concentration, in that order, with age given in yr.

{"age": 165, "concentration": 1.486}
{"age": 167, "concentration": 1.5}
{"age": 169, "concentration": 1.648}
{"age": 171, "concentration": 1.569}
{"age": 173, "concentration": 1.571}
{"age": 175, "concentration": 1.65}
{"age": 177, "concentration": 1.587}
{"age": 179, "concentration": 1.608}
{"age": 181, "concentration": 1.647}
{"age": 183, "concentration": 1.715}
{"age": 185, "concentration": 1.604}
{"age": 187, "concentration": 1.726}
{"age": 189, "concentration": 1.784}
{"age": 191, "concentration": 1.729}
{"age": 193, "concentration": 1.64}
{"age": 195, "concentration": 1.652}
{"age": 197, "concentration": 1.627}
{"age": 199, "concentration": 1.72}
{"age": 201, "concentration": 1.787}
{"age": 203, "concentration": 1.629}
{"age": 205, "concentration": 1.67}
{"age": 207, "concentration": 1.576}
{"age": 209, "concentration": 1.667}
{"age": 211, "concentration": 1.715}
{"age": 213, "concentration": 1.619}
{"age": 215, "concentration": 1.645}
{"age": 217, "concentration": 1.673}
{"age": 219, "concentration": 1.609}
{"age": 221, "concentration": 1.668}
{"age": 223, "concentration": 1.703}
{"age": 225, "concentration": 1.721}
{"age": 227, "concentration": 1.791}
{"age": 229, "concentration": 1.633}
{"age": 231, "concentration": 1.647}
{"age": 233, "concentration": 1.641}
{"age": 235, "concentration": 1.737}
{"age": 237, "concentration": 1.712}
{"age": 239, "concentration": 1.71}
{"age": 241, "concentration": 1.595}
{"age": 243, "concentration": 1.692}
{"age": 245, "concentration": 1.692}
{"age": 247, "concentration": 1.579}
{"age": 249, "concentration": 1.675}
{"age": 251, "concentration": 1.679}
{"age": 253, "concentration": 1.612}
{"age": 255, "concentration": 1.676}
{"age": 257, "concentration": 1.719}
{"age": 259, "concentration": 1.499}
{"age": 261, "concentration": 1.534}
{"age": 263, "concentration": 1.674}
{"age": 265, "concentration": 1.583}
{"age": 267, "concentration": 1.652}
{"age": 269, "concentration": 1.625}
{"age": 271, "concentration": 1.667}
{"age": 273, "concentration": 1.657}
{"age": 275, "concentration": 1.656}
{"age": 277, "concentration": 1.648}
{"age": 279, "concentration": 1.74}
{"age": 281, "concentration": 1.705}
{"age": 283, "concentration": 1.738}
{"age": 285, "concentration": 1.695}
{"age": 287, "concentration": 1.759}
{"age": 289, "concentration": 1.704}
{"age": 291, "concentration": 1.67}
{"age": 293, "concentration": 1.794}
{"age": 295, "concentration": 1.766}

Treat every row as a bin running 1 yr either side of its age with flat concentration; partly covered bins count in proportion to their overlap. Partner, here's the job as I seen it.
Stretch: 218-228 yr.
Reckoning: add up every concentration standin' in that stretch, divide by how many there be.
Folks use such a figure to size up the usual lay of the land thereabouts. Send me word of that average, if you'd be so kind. 1.70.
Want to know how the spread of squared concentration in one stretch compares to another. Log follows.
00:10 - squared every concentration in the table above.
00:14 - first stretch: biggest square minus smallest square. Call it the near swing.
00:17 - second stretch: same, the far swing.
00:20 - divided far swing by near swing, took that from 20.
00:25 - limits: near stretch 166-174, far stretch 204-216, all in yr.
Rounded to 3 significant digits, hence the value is 19.0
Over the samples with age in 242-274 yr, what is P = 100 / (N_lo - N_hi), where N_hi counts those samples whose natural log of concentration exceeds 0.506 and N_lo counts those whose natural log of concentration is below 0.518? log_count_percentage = 25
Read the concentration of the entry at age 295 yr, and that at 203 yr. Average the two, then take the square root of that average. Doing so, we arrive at 1.30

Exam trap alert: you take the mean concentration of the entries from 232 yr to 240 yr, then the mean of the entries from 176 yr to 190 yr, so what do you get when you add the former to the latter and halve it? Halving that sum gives 1.684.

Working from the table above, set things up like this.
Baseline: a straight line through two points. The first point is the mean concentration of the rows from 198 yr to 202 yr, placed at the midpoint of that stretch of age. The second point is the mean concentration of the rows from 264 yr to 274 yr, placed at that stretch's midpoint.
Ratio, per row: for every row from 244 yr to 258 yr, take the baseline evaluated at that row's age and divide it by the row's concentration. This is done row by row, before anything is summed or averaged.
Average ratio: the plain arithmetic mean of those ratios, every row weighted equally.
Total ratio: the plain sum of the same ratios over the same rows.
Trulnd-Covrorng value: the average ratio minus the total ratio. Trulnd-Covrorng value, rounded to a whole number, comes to -6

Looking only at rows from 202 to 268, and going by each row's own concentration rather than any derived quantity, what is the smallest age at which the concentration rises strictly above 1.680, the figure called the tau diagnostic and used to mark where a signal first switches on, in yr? 211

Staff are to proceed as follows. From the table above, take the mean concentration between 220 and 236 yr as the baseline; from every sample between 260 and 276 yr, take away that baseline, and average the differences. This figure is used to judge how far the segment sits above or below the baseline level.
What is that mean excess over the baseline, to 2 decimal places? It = -0.06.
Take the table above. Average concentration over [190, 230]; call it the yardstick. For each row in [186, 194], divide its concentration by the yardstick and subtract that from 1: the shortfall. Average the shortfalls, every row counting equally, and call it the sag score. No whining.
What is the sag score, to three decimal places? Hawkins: -0.028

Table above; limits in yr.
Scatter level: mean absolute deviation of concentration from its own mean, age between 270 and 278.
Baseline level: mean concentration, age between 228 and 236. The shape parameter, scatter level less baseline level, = -1.66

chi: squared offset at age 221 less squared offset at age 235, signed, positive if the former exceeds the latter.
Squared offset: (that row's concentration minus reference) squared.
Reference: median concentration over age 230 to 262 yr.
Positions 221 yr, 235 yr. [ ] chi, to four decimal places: -0.0037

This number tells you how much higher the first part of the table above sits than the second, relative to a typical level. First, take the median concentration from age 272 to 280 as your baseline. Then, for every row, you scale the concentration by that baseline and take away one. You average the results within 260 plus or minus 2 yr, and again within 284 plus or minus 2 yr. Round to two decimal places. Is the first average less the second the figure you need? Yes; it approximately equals -0.12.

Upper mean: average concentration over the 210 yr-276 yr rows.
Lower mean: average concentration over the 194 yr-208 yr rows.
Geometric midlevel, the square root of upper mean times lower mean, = 1.66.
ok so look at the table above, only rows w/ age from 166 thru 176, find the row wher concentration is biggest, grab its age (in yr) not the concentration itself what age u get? 175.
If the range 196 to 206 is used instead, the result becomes 201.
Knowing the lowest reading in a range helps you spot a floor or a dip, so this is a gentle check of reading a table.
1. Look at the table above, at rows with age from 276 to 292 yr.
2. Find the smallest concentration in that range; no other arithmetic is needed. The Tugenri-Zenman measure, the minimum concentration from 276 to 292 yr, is 1.648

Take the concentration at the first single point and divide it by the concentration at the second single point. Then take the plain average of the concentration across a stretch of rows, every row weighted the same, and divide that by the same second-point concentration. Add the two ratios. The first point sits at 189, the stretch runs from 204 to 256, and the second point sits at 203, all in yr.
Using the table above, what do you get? 2.12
